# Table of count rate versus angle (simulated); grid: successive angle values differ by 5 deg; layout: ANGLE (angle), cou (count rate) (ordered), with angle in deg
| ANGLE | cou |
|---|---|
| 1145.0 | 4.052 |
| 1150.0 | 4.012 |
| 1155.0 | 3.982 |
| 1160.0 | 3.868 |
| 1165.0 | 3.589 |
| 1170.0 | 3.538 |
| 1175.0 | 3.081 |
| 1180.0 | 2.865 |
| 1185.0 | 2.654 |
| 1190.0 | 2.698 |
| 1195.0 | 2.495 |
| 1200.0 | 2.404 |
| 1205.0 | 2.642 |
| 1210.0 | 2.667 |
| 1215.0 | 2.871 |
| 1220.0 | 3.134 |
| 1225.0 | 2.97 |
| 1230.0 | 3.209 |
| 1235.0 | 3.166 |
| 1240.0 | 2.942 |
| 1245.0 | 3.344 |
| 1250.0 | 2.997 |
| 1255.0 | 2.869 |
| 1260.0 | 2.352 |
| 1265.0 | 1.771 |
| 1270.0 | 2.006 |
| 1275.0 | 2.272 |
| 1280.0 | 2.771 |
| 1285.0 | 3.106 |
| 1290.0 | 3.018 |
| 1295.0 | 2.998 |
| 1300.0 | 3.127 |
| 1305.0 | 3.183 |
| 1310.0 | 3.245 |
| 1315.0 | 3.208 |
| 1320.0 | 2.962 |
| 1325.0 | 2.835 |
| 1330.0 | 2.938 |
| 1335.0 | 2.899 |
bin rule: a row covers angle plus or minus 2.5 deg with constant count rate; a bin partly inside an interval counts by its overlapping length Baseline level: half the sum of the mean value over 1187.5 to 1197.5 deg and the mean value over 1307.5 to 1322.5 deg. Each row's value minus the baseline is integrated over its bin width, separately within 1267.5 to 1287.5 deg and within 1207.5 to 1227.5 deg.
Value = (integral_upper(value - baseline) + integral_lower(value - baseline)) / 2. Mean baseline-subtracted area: -3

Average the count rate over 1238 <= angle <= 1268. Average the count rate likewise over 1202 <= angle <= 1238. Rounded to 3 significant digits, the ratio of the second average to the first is 1.09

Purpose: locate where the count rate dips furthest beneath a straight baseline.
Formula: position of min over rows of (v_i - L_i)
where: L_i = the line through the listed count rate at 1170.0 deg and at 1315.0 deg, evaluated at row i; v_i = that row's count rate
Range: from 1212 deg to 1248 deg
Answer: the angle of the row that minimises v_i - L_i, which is 1215.0 deg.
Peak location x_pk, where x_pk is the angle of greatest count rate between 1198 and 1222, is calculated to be 1220.0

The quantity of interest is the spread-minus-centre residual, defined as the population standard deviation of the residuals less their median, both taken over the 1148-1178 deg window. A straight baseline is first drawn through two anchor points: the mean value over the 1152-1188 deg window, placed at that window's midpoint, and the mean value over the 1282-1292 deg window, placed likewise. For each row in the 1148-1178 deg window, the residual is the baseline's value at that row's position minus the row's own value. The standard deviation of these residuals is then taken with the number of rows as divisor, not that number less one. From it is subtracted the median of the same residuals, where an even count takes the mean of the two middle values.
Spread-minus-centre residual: 0.64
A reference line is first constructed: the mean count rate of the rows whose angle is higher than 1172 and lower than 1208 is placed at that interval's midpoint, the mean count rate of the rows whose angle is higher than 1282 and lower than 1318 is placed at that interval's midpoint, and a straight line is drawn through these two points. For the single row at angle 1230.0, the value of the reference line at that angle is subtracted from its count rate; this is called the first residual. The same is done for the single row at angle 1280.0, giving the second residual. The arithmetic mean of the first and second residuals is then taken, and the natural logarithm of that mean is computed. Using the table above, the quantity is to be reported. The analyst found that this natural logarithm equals -3.2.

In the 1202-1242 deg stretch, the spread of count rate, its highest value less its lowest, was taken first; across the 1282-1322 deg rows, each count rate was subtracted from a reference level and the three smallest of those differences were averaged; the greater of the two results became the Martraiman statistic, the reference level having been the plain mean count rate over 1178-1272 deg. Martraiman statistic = 0.6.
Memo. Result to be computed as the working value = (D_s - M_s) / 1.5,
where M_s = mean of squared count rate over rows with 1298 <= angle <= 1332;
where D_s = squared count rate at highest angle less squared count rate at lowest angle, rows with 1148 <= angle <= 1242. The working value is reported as -11.3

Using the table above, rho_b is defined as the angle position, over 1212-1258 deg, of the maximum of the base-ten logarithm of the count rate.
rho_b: 1245.0 deg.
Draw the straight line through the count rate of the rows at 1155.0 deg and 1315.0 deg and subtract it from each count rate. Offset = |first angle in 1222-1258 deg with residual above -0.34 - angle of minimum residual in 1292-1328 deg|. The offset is 80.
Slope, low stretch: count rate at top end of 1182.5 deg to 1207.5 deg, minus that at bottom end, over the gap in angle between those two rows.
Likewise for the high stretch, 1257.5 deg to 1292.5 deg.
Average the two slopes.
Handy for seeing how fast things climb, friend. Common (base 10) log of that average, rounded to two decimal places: -1.97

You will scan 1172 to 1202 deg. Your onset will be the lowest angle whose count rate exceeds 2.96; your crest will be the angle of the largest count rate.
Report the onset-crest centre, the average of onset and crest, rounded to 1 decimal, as 1175.0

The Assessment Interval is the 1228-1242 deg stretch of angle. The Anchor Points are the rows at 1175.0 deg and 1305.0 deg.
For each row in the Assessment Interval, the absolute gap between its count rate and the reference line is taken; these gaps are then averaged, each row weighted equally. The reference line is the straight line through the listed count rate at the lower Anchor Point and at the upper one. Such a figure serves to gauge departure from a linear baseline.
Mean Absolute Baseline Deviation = 0.10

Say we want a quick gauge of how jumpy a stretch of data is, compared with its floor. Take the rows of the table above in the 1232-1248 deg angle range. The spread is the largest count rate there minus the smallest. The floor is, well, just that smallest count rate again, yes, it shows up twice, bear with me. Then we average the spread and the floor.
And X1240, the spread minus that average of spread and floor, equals -1.27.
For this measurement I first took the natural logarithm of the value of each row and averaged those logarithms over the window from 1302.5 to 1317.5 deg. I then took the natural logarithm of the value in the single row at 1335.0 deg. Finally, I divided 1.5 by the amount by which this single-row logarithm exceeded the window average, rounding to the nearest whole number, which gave -15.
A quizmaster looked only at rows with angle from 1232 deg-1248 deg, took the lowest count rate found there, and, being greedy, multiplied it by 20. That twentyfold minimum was 59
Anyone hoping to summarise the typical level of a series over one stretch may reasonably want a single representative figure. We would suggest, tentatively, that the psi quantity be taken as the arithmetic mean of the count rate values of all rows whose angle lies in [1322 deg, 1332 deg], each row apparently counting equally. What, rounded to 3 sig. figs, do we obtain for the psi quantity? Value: 2.89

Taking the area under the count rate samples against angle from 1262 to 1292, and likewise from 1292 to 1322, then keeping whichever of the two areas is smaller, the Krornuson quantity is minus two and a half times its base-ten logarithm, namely -4.68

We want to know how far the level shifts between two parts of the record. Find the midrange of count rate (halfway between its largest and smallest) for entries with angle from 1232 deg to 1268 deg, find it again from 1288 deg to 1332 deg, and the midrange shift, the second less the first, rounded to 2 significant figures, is 0.48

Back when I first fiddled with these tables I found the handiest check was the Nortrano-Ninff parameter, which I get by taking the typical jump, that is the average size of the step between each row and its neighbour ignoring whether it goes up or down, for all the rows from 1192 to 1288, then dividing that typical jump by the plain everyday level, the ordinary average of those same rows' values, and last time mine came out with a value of 0.10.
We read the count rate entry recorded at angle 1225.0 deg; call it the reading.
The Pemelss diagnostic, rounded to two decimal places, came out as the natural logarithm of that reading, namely 1.09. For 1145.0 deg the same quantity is 1.40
